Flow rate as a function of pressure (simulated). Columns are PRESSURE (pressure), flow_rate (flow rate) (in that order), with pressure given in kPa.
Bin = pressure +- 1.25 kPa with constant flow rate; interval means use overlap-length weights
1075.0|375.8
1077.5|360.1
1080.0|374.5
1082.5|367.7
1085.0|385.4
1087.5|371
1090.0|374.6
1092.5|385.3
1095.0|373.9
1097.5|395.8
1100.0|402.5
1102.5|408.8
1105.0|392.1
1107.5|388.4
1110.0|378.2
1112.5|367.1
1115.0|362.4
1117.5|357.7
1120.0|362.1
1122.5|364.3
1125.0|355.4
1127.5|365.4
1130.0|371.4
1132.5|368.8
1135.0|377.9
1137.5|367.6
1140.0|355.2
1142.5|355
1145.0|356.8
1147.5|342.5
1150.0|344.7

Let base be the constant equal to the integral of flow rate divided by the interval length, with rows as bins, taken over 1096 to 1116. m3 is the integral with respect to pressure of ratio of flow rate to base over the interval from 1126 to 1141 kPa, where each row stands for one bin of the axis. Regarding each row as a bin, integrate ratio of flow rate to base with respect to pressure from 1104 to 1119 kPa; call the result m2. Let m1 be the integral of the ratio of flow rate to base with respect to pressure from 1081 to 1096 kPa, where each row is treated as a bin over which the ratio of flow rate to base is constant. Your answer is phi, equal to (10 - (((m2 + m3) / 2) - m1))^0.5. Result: 3.20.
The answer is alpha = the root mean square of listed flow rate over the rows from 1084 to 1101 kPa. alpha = 384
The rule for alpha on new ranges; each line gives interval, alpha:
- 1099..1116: 386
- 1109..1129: 364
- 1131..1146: 364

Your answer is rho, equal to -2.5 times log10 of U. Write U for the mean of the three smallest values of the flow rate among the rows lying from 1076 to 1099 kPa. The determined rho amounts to -6.41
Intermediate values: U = 366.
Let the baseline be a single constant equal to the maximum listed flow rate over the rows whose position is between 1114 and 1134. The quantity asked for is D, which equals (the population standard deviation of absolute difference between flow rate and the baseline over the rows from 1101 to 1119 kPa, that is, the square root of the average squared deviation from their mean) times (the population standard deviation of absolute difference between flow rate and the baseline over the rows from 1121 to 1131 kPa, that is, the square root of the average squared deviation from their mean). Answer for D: 59.4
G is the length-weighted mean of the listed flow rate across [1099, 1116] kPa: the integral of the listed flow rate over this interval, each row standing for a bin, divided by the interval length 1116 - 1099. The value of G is 386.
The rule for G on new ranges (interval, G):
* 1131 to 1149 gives 360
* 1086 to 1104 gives 387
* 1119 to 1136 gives 366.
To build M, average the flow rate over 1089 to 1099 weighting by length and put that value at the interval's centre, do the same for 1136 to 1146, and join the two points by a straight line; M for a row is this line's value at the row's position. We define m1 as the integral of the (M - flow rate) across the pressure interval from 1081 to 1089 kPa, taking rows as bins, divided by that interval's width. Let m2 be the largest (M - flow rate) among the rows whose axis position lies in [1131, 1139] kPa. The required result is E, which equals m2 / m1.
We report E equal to -0.4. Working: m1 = 13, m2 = -5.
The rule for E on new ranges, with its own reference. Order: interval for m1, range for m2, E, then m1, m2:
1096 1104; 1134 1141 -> -0.2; -21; 4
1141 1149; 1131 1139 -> -0.9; 6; -5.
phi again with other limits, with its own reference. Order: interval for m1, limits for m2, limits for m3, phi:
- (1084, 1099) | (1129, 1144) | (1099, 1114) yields 3.19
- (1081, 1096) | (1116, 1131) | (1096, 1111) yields 3.15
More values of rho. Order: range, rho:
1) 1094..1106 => -6.47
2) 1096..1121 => -6.39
